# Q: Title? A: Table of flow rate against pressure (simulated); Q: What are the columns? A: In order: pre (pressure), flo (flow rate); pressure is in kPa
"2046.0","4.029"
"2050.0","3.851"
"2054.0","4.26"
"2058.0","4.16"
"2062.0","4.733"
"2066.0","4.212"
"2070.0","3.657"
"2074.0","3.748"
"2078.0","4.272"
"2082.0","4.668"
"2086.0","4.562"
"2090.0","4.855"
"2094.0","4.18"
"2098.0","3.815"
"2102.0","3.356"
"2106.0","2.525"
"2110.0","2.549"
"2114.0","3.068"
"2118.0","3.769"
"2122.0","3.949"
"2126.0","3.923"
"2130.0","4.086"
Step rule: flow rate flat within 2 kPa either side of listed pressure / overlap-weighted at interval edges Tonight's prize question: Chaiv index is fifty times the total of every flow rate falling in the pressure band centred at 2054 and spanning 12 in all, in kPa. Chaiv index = 614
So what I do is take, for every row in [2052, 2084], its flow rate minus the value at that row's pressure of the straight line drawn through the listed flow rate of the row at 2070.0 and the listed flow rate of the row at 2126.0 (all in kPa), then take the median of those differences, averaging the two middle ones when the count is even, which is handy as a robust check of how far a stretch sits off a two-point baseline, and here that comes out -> 0.58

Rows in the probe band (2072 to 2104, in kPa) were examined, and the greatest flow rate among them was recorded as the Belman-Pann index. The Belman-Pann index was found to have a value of 4.855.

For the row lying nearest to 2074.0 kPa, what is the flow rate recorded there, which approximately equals 3.748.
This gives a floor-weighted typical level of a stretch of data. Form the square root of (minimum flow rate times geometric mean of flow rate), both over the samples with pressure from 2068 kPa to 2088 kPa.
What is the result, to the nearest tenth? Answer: 3.9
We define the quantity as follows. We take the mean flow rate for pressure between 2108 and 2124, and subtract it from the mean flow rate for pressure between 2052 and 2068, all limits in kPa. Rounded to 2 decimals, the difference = 1.01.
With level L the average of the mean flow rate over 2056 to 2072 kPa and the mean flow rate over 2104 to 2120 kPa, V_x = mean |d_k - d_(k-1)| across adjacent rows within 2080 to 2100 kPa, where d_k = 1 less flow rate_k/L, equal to 0.100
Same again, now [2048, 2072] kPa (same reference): 0.120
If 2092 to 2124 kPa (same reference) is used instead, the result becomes 0.123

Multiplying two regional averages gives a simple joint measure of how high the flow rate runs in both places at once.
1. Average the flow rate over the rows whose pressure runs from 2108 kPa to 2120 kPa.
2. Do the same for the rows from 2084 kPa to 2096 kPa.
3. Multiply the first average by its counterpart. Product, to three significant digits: 14.2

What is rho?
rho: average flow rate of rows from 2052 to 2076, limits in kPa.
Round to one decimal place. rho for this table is 4.1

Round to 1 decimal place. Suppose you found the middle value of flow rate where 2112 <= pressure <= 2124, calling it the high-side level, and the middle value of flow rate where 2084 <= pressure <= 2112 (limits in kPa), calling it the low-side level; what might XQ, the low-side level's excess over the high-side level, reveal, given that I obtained 0.0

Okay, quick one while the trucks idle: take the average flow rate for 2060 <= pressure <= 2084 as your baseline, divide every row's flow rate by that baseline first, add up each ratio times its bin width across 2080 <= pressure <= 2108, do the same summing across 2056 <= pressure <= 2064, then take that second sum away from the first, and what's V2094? 18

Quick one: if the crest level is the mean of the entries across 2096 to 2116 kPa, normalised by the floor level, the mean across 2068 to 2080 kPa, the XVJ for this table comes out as 0.79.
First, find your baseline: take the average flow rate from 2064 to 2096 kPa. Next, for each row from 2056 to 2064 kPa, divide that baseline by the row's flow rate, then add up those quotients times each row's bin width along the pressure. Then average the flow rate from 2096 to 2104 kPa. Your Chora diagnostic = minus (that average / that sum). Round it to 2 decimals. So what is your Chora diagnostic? -0.46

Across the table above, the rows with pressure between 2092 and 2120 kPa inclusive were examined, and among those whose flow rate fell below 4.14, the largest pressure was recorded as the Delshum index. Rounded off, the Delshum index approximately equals 2118.0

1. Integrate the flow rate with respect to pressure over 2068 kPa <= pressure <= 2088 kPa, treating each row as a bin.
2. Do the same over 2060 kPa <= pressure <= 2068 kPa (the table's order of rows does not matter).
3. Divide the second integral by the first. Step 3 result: 0.4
